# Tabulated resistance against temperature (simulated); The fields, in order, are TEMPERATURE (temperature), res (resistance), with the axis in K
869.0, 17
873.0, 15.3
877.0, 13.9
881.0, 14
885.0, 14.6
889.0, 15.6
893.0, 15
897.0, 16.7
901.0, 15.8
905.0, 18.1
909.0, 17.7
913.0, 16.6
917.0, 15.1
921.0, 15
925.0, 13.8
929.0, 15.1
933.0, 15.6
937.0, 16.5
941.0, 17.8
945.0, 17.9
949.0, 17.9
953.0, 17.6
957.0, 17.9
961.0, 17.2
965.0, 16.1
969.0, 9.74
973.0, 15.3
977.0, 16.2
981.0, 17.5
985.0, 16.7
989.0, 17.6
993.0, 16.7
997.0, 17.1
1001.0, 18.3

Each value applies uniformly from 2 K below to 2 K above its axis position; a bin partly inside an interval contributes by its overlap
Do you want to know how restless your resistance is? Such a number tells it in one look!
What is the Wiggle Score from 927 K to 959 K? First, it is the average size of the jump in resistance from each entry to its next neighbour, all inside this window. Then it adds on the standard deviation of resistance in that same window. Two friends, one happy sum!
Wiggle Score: 1.6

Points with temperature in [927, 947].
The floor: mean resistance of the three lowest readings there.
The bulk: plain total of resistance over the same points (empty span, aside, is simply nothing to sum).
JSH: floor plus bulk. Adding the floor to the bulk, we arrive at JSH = 99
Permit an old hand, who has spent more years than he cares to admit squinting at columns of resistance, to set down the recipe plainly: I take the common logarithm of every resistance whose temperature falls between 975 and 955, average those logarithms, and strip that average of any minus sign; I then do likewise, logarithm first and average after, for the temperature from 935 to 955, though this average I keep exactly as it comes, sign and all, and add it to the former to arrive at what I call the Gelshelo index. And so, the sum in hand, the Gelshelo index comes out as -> 2.42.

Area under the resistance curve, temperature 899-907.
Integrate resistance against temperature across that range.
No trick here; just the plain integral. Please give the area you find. 136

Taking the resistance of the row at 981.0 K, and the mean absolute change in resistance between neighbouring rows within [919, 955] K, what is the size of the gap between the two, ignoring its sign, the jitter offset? 16.8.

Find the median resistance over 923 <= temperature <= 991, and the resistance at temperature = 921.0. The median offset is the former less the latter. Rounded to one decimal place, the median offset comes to 1.7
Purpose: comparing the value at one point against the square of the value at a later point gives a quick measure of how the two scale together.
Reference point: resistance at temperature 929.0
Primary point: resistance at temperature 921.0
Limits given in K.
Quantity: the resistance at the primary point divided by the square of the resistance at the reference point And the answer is 0.066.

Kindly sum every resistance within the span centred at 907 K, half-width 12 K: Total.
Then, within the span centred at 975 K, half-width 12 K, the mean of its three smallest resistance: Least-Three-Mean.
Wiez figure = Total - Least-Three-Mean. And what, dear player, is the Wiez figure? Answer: 86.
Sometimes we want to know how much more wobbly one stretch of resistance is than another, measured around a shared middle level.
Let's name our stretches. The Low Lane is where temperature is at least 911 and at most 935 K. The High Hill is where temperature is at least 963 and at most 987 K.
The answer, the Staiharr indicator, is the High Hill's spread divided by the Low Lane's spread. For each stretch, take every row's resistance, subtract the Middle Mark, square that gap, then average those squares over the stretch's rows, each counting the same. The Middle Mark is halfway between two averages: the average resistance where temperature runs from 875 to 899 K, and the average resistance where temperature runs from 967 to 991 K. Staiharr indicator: 9.4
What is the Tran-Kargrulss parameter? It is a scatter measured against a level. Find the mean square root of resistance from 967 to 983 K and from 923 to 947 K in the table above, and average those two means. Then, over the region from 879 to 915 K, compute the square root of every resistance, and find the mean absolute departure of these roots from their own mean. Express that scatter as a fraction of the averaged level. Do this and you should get 0.036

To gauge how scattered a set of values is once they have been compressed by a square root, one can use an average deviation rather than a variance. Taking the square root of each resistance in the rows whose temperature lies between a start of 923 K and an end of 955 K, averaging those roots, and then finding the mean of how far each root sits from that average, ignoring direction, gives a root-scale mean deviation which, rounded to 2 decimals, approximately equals 0.16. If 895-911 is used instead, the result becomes 0.10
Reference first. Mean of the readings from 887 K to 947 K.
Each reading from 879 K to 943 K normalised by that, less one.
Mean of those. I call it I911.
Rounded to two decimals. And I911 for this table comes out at -0.02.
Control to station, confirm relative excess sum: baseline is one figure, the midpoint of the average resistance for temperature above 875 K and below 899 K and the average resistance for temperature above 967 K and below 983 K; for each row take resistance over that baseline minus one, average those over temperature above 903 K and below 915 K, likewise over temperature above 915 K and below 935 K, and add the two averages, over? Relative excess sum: 0.18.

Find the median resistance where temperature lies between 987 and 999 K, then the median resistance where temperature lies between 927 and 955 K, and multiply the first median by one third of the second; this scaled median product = 100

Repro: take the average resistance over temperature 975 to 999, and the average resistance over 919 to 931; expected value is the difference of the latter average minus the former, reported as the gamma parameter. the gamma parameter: -2.3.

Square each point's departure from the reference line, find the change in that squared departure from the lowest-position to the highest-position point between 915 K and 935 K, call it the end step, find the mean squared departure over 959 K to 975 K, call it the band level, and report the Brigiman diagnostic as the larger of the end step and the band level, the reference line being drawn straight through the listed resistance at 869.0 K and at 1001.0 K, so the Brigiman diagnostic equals 20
